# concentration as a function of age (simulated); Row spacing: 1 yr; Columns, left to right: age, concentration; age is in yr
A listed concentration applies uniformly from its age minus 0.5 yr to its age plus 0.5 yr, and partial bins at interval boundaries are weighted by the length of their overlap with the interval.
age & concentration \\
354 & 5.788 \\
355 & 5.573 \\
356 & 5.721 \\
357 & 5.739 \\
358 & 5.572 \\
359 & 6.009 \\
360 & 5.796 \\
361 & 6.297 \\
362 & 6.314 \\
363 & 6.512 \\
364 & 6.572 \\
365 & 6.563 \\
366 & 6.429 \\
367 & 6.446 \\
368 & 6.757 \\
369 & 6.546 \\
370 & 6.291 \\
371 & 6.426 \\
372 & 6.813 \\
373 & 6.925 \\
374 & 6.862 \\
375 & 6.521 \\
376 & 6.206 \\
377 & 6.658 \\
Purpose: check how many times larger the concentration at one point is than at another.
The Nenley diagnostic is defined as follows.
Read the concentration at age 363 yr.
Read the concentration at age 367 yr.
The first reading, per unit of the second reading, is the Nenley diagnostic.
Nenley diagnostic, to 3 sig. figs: 1.01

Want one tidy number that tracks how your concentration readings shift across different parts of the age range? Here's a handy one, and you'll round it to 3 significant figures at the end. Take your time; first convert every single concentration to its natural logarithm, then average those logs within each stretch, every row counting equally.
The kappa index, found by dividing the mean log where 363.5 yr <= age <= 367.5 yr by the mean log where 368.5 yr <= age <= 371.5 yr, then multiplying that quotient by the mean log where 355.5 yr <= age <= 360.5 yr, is 1.76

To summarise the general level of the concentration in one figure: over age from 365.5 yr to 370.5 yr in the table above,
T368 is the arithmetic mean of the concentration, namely 6.49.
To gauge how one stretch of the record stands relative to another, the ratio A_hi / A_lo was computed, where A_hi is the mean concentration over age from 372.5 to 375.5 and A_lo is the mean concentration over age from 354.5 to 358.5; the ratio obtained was 1.20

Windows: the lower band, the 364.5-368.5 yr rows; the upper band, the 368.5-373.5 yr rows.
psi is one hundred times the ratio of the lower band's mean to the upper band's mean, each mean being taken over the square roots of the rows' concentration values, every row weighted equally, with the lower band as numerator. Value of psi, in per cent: 100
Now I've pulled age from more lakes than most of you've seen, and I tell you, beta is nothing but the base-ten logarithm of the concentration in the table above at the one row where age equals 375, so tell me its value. 0.81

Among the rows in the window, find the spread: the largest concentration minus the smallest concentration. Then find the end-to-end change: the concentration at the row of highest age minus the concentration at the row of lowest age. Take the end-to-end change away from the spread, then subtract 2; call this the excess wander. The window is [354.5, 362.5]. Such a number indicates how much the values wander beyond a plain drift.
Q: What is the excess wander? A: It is -2.00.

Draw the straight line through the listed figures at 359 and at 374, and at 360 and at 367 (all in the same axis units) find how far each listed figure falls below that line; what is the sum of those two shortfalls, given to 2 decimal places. 0.29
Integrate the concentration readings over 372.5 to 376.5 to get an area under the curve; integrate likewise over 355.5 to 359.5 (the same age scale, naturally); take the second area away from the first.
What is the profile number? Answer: 3.5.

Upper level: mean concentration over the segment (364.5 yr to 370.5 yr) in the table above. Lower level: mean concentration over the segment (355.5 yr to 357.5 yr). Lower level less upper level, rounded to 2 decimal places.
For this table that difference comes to -0.78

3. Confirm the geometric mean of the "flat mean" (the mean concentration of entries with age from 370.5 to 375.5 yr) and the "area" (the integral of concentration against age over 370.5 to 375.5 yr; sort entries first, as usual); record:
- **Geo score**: 15.0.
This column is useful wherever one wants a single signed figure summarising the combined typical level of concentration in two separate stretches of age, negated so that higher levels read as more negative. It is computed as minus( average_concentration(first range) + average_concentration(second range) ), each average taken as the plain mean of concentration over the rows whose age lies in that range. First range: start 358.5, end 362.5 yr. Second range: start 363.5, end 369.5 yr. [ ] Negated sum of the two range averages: -12.7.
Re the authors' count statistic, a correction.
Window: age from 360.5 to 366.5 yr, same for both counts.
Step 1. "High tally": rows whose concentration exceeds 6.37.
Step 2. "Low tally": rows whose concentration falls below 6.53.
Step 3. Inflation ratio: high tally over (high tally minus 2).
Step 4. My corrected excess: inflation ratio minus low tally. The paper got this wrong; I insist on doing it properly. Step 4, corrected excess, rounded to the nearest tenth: -2.0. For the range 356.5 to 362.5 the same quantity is -6.0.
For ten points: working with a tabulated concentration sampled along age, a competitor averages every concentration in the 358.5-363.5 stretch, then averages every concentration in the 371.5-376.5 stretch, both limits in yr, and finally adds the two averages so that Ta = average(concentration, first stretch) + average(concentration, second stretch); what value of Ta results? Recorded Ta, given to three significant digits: 12.9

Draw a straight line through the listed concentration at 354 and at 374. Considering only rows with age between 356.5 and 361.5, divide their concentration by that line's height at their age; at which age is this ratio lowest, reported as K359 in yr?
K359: 358 yr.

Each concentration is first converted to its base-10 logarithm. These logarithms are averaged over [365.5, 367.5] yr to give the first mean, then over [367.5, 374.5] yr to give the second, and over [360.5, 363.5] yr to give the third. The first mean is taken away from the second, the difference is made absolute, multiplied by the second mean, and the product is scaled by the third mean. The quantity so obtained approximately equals 0.010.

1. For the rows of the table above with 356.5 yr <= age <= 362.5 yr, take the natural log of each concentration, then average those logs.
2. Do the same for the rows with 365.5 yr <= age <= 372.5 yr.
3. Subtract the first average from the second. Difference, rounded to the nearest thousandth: 0.093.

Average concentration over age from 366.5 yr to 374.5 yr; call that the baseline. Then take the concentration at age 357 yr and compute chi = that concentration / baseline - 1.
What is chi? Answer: -0.135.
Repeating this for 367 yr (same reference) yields -0.028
